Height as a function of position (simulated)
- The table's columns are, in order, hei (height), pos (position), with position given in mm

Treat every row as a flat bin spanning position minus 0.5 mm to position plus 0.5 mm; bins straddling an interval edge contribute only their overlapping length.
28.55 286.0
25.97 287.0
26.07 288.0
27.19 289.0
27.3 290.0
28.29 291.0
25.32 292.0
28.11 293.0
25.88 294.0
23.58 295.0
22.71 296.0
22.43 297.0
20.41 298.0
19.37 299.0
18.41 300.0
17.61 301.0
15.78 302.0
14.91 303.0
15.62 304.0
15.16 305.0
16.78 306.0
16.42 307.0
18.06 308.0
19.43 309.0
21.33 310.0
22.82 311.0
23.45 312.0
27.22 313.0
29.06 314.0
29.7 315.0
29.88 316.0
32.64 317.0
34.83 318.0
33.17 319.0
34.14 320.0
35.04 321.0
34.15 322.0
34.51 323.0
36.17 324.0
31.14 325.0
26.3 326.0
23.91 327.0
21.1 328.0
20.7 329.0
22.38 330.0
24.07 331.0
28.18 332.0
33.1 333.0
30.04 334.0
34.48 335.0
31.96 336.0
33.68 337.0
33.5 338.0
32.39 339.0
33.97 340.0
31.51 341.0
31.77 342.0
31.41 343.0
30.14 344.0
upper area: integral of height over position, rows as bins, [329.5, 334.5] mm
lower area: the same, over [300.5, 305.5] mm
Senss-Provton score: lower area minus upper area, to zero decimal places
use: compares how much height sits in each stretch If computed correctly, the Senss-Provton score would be -59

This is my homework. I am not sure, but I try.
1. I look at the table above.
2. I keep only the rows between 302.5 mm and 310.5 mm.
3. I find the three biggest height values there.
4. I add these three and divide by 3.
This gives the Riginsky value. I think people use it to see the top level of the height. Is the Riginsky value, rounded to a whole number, 20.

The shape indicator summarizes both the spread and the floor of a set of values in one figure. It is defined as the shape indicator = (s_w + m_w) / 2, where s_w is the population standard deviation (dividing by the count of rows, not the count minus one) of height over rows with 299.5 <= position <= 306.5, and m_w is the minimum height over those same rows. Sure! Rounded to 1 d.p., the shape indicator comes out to 8.1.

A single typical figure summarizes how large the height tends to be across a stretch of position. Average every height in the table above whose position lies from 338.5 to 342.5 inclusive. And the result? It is 32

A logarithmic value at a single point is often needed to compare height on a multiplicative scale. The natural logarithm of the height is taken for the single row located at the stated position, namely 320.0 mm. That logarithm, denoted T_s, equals 3.5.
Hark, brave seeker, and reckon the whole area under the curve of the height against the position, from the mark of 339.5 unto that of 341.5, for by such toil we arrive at 65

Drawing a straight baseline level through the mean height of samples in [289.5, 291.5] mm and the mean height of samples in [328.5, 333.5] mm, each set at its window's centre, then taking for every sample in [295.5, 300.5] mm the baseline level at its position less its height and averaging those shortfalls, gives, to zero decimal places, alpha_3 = 7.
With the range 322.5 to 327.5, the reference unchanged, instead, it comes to -4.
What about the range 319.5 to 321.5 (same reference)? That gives -8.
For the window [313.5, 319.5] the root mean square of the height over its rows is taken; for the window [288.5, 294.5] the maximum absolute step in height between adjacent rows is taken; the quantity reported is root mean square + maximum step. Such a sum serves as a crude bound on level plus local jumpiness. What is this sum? 34.6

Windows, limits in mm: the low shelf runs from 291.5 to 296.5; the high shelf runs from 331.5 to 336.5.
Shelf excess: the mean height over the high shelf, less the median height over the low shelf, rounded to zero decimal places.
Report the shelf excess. 6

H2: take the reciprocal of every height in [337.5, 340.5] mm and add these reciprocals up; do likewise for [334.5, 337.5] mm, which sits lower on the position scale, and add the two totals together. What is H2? 0.180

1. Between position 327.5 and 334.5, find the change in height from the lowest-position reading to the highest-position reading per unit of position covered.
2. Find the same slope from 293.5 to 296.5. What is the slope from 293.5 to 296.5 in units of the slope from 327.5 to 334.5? -1.1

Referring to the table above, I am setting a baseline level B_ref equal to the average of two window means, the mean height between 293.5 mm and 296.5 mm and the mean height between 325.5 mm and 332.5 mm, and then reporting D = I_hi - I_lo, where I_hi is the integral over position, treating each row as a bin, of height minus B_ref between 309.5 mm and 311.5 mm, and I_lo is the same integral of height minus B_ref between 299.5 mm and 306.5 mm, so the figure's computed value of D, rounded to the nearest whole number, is 50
